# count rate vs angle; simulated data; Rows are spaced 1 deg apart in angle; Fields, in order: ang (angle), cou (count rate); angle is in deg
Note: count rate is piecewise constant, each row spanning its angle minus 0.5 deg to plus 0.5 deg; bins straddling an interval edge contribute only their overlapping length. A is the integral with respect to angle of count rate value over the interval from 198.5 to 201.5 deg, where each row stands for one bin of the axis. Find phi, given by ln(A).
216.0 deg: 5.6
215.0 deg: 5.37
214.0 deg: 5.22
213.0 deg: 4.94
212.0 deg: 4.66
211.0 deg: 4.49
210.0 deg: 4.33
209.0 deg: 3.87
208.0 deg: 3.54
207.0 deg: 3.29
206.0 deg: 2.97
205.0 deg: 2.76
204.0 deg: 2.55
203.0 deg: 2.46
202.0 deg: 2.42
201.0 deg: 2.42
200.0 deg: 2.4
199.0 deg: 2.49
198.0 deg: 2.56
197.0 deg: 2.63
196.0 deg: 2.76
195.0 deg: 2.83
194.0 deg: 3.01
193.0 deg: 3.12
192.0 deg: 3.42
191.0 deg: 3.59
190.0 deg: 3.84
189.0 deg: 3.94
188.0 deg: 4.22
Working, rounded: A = 7.3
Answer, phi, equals 1.99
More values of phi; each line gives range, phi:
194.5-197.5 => 2.11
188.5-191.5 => 2.43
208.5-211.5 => 2.54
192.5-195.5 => 2.19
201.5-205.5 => 2.32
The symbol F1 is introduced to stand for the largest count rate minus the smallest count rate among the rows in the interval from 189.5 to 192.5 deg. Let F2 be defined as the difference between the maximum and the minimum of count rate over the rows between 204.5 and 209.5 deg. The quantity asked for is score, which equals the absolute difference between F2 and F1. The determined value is 0.7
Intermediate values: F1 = 0.42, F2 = 1.1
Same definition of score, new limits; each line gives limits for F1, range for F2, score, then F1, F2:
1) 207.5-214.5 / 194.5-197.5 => 1.5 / 1.68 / 0.2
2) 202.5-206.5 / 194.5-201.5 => 0.1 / 0.51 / 0.4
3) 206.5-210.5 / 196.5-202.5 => 0.8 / 1.04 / 0.2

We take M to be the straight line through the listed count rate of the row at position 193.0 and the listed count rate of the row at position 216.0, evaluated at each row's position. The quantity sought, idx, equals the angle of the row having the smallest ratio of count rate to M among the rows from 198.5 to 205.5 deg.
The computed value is 203.0 deg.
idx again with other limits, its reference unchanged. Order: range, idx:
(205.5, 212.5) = 206.0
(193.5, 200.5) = 200.0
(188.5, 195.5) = 195.0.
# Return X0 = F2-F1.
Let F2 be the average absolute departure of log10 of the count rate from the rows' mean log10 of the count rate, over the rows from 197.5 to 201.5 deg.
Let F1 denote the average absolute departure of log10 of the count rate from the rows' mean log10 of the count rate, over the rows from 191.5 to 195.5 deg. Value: -0.014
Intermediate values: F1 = 0.024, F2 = 0.010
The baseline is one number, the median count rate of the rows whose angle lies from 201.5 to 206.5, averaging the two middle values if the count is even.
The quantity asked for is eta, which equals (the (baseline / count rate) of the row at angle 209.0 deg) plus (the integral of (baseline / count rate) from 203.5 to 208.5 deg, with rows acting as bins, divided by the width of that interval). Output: 1.51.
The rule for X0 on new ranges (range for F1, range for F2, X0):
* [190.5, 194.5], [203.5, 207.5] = 0.007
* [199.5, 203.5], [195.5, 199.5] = 0.011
